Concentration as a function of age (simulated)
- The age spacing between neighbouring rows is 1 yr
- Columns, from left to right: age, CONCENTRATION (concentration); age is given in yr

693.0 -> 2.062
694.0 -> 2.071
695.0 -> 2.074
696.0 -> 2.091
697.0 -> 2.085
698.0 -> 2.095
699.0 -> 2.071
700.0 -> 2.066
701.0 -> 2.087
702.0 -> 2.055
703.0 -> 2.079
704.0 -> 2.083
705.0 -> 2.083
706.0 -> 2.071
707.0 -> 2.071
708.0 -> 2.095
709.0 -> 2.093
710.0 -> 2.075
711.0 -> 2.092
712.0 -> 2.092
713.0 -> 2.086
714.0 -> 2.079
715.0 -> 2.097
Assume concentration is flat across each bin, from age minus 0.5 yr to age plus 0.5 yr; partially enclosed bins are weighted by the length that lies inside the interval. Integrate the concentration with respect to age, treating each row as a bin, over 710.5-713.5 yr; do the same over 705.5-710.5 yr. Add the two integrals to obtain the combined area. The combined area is 17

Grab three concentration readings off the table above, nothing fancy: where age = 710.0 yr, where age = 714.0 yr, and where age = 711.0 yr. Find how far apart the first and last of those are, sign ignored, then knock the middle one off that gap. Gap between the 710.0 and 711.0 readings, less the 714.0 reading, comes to -2.062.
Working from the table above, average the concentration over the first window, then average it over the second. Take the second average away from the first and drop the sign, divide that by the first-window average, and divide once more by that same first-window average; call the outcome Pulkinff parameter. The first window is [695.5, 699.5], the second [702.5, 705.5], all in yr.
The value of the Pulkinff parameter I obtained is 0.0009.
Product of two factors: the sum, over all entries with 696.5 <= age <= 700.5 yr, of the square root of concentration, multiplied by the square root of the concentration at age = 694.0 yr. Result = 8.30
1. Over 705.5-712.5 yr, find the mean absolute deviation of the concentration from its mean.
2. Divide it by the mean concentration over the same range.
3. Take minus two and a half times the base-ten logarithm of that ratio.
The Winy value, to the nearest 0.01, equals 5.78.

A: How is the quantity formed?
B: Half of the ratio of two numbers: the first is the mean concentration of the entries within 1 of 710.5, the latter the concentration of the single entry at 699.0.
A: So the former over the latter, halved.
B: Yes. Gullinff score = 0.503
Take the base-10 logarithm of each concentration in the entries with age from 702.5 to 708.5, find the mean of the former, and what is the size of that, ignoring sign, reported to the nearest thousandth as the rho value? 0.318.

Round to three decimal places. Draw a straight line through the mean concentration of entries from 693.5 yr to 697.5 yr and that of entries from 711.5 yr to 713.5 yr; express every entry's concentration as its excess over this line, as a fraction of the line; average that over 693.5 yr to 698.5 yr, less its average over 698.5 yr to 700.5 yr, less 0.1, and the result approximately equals -0.092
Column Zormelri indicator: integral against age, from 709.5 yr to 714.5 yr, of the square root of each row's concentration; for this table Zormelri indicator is 7.219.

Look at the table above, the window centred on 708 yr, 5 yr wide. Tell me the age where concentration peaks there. 708.0 yr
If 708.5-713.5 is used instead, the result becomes 709.0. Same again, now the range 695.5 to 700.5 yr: 698.0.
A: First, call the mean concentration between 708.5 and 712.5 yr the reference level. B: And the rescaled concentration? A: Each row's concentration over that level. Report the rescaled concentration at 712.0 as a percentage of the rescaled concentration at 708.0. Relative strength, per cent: 100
